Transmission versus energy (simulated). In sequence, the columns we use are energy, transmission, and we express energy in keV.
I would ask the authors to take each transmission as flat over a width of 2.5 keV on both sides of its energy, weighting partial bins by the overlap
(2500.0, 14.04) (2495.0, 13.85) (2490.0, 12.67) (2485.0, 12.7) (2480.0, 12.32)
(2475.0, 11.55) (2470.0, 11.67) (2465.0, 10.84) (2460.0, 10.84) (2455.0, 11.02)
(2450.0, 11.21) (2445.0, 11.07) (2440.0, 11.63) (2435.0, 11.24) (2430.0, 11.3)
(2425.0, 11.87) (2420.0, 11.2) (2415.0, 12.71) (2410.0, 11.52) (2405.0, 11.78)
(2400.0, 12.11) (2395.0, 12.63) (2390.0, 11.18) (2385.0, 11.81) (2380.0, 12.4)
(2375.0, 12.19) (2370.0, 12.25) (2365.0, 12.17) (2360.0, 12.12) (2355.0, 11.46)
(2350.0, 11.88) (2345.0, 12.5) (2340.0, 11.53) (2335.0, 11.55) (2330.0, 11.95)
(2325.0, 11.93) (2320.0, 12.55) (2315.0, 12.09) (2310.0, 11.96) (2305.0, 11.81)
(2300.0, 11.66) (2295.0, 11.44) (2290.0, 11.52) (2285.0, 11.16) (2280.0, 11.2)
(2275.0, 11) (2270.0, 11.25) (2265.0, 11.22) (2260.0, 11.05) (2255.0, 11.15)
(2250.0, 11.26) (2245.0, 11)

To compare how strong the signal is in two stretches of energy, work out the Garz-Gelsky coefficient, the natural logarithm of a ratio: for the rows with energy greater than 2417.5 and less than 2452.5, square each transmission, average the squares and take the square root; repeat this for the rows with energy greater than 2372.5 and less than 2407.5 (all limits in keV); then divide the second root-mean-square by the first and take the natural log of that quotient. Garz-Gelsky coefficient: 0.06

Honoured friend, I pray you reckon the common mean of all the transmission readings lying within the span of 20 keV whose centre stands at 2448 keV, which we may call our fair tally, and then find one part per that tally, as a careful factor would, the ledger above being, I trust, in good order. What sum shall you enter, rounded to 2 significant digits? 0.089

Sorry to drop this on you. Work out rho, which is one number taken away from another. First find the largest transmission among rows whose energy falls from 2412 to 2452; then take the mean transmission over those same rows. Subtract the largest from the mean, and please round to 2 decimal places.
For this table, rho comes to -1.18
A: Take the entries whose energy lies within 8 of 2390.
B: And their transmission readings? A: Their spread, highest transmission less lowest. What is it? 1.45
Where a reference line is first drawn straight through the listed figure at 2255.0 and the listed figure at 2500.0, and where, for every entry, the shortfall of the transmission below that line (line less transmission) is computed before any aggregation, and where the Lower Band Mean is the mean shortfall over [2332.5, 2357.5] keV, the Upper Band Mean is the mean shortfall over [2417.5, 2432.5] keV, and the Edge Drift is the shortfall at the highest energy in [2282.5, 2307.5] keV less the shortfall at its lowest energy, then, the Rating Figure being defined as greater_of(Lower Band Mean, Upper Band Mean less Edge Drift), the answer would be 2.1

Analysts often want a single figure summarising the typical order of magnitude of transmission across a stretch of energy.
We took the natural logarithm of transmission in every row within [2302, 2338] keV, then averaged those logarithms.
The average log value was 2.48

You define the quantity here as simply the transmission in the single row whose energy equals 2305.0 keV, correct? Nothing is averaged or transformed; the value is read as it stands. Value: 11.81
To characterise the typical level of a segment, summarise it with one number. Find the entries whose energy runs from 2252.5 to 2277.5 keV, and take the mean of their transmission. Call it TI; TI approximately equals 11.1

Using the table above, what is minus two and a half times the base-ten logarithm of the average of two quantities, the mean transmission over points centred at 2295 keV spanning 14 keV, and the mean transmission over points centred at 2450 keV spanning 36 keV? -2.64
